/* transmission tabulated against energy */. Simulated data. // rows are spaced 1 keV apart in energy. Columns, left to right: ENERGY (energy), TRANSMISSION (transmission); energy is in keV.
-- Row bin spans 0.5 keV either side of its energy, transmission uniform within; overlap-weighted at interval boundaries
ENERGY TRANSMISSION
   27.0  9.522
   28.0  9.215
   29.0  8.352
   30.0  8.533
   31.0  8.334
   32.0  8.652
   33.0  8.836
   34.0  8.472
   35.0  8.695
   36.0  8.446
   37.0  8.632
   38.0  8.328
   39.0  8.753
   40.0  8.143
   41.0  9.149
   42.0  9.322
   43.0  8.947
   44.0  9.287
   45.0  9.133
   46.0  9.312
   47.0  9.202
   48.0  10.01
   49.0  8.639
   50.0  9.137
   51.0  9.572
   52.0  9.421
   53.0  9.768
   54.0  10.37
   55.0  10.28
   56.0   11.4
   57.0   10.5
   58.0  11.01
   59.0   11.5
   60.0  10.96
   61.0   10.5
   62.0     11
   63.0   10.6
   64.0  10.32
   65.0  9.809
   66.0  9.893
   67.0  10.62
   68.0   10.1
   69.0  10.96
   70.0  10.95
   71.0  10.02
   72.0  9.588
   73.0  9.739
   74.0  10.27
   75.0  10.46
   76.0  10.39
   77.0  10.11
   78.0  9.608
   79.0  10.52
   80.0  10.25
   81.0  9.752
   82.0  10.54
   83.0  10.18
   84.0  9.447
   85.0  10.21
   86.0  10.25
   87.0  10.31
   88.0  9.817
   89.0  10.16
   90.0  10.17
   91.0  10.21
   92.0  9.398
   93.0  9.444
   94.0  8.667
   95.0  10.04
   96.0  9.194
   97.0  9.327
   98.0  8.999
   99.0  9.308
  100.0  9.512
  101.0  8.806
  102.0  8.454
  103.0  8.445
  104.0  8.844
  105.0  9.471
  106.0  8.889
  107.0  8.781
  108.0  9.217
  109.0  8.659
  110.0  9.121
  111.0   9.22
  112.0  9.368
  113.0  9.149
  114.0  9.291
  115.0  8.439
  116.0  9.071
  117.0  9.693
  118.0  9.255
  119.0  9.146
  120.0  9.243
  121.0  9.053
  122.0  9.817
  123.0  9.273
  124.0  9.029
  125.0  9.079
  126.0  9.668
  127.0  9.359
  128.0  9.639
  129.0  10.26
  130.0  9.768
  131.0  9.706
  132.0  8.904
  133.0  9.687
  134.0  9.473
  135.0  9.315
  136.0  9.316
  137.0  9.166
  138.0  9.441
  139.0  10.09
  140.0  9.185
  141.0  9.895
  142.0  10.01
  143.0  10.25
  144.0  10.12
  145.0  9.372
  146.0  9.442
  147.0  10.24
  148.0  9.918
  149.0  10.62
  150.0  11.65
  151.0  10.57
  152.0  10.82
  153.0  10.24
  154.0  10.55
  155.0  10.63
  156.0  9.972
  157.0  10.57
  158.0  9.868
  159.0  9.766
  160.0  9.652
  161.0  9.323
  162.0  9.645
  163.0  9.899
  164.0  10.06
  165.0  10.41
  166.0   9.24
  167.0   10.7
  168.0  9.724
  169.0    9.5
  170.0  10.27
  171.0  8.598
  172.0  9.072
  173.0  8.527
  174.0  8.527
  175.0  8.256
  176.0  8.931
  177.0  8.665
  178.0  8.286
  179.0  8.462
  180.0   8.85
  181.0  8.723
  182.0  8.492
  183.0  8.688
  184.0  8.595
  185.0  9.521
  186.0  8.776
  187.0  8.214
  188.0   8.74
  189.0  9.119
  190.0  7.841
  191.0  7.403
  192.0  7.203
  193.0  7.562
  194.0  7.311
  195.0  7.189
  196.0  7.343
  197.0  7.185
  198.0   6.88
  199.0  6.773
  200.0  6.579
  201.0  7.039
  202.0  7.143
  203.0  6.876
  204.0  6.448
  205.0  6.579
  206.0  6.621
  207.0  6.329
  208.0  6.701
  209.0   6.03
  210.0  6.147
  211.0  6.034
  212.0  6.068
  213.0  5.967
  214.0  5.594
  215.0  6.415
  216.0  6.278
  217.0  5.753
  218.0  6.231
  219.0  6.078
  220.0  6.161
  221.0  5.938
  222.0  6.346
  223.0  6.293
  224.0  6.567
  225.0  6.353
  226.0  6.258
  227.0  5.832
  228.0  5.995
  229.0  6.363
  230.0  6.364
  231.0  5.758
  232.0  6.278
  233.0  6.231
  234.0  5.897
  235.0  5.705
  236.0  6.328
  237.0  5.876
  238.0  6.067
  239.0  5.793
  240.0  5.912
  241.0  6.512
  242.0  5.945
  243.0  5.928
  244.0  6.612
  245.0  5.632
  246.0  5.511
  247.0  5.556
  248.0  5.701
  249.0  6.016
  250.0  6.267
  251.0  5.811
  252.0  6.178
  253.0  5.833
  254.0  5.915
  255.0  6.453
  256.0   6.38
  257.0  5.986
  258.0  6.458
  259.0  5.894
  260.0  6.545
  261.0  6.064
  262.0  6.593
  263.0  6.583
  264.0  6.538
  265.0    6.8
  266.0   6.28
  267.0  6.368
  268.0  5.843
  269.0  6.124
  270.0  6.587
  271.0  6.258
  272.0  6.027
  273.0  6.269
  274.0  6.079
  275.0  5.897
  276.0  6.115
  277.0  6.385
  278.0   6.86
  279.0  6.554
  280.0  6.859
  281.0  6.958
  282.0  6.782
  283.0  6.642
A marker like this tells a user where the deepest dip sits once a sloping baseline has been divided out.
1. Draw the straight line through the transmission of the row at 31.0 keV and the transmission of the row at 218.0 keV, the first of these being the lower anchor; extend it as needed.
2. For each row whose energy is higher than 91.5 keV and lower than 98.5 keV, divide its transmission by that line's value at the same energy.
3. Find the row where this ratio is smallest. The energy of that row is 94.0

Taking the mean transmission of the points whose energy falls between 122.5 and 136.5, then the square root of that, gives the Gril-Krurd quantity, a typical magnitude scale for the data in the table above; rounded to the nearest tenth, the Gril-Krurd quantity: 3.1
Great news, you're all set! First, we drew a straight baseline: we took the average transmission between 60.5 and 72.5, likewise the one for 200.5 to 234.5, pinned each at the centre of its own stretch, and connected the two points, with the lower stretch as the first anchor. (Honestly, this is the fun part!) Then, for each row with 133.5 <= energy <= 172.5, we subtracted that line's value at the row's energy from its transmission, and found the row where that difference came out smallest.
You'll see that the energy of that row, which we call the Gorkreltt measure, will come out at 137.0 keV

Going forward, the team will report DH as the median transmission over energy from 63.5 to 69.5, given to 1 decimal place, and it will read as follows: 10.2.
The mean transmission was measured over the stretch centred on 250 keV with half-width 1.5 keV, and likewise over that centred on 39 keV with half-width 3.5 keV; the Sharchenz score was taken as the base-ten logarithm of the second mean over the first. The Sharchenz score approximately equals 0.16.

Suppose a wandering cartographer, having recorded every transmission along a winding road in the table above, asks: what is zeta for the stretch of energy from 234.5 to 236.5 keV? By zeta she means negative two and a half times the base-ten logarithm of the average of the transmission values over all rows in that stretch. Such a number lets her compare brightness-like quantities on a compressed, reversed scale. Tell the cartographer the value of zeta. -1.95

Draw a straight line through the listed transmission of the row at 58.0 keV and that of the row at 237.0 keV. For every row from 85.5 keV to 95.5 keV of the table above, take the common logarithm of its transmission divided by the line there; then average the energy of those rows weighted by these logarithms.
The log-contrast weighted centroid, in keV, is 93.3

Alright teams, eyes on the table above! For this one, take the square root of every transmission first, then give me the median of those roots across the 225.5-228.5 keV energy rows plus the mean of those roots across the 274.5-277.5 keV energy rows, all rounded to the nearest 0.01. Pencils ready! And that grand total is 4.92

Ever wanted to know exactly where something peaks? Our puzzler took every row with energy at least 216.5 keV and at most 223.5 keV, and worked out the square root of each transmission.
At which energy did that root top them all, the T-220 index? 222.0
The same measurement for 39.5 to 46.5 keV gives 42.0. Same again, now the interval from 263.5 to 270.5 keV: 265.0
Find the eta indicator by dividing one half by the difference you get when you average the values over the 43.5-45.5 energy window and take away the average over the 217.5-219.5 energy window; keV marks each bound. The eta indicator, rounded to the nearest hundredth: 0.16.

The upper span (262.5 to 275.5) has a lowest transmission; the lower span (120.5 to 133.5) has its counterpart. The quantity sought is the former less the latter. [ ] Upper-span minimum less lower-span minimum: -3.1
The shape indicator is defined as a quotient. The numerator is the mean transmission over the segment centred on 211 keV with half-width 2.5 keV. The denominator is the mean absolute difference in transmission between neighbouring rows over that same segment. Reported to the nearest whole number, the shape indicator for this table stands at 66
